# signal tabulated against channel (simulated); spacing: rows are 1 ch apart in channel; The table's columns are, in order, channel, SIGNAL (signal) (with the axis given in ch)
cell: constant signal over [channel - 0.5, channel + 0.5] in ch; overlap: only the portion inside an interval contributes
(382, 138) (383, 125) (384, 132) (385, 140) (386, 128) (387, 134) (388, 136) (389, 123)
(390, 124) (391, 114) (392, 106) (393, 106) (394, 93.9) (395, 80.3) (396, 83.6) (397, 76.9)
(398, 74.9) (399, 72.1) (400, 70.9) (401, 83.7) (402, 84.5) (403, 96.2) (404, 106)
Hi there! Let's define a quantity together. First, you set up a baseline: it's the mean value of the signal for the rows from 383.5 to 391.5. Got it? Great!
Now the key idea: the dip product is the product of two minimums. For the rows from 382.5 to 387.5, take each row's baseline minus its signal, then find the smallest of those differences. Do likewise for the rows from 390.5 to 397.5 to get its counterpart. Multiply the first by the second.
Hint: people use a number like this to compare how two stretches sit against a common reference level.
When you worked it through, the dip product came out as -165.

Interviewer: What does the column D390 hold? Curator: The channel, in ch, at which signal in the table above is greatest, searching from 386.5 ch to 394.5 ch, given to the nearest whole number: 388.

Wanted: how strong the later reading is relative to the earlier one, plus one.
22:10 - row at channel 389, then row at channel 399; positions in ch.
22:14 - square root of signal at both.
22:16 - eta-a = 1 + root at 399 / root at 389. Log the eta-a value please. 1.77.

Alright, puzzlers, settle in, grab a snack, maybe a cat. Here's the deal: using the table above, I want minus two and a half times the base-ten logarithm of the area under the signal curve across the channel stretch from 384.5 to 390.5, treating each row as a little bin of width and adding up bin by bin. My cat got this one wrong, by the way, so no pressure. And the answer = -7.24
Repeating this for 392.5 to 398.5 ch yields -6.78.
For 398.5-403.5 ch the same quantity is -6.53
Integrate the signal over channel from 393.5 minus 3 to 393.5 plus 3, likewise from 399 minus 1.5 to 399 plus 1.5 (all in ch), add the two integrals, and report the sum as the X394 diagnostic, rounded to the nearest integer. 802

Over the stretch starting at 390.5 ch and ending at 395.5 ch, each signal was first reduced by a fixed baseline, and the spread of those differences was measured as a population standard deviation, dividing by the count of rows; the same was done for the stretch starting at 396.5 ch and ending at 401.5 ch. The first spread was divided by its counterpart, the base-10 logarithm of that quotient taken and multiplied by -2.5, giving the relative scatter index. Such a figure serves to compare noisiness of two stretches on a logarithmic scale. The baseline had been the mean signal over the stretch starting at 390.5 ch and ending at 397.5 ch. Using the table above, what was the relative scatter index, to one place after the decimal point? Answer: -1.0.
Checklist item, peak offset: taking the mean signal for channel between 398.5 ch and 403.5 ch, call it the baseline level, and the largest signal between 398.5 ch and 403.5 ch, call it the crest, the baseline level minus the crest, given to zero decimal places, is -15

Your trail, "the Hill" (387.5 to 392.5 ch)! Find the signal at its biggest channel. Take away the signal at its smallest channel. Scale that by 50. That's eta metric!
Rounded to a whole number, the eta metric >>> -1500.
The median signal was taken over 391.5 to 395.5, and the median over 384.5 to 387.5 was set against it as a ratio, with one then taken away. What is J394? 0.3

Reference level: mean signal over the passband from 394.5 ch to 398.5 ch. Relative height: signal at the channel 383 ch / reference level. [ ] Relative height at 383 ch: 1.58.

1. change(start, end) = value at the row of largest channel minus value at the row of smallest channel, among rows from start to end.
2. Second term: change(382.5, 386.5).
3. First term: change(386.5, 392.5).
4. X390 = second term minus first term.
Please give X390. 31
